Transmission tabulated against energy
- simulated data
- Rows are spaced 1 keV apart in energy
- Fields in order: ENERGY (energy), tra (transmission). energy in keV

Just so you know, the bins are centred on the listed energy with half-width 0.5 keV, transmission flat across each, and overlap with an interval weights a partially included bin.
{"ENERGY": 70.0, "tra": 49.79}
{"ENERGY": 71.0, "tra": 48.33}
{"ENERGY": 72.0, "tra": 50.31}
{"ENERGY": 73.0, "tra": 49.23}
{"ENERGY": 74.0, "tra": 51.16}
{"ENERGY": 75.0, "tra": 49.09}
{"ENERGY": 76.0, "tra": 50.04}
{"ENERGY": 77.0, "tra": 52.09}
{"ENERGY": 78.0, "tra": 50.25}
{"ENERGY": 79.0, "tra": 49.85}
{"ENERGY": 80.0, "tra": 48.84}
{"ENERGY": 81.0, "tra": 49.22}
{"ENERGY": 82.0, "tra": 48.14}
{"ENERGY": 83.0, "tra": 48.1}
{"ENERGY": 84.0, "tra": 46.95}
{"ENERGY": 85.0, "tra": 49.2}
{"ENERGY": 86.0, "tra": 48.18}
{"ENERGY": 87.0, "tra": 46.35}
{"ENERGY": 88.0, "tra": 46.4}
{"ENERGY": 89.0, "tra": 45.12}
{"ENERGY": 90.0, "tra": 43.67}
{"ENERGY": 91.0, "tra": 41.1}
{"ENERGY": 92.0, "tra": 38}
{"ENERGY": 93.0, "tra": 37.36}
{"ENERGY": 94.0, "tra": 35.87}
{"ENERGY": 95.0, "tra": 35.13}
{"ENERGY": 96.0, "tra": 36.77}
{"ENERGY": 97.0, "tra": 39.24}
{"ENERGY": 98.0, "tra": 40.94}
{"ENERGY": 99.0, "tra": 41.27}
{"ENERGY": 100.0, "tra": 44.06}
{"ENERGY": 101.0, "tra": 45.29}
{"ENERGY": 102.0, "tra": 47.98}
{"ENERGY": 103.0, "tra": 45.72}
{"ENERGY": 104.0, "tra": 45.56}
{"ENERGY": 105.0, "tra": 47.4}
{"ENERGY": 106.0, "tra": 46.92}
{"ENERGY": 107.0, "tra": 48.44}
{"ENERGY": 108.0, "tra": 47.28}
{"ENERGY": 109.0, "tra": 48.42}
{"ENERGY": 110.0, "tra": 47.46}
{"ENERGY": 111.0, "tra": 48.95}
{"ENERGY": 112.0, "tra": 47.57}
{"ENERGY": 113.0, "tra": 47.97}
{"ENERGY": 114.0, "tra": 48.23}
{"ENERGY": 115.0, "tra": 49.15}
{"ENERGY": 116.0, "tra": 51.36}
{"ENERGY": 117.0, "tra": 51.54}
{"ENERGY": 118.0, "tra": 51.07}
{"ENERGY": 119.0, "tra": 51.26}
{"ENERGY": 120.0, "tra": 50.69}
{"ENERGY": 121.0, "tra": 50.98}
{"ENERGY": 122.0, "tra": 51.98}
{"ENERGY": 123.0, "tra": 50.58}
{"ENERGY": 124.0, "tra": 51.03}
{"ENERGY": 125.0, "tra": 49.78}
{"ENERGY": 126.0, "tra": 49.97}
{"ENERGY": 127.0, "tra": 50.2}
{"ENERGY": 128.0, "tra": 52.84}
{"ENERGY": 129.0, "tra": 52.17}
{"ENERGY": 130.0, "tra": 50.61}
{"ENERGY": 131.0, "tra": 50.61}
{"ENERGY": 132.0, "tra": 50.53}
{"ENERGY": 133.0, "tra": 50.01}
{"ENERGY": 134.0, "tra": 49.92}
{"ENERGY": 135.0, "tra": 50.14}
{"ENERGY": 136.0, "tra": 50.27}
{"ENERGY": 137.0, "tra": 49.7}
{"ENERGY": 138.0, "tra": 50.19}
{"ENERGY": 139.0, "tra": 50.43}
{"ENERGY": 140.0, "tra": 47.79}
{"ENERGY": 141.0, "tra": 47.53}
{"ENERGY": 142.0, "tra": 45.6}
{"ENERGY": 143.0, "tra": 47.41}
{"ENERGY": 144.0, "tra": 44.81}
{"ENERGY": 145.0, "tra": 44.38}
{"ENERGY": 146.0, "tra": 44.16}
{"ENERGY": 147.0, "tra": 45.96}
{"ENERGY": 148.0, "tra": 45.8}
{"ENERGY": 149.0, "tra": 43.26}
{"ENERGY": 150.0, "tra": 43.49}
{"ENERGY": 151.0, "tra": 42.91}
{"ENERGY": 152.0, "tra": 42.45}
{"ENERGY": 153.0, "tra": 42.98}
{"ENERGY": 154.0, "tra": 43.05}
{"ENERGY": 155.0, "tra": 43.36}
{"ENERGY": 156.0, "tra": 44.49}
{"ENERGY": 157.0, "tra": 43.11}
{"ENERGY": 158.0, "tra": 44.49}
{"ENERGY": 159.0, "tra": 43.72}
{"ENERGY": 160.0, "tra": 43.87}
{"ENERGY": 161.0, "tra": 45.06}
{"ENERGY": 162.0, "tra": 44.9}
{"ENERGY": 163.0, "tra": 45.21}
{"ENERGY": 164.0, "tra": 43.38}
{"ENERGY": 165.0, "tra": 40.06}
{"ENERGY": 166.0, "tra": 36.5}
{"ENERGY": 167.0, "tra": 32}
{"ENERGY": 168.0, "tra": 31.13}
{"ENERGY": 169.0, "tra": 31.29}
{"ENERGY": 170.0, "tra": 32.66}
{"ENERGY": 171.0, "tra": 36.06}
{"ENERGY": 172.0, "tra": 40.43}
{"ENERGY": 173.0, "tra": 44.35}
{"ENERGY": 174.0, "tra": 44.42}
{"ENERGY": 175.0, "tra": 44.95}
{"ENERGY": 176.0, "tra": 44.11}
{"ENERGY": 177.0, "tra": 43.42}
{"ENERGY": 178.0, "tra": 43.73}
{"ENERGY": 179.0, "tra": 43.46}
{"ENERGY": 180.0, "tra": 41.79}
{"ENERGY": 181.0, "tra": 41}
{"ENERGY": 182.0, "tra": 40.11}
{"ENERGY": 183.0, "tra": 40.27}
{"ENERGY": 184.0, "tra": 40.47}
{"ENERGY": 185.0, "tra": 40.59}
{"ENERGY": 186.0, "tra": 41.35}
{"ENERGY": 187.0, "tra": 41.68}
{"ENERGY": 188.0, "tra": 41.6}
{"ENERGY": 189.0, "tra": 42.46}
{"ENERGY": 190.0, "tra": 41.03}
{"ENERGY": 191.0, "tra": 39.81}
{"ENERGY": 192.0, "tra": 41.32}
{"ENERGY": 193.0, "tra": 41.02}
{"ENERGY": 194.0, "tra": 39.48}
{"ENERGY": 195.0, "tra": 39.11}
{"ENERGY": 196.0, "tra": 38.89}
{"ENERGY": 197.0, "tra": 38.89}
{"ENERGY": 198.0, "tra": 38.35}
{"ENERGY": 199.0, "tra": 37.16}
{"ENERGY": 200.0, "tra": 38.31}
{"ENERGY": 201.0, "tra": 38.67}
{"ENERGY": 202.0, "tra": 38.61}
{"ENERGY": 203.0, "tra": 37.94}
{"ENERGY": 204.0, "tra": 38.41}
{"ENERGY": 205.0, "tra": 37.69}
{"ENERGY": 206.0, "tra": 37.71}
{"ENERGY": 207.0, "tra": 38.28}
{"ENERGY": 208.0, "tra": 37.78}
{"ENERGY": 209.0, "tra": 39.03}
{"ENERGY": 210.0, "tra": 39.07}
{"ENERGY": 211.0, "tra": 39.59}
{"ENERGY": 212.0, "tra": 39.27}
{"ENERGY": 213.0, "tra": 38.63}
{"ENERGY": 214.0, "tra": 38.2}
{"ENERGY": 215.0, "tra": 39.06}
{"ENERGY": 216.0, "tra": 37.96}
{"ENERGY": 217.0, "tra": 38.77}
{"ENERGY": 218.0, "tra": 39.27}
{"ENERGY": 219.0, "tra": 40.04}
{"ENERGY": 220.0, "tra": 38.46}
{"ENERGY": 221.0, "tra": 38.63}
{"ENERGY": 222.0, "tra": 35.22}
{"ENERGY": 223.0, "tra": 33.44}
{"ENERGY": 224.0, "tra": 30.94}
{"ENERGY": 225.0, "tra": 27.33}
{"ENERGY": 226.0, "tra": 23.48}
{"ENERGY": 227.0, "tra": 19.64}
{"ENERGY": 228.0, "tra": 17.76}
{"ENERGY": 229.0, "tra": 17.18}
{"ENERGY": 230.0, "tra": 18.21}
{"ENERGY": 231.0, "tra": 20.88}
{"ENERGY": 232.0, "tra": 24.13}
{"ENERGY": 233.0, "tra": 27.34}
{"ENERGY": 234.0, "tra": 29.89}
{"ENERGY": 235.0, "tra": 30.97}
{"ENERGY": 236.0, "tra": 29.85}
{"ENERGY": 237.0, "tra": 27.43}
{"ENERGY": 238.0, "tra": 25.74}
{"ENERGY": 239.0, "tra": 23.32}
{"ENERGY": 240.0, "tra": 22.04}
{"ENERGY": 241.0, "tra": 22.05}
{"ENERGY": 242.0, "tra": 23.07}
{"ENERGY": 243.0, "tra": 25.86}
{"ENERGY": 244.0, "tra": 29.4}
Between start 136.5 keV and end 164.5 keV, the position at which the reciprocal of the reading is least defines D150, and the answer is 139.0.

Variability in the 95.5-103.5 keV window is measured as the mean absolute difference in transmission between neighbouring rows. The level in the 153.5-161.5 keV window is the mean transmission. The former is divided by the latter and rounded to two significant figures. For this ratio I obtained 0.044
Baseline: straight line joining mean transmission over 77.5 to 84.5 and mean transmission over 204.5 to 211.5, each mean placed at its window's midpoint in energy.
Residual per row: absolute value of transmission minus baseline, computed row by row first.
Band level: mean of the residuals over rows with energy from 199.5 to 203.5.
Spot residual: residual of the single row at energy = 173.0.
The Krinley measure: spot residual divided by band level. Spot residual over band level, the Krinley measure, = 5.1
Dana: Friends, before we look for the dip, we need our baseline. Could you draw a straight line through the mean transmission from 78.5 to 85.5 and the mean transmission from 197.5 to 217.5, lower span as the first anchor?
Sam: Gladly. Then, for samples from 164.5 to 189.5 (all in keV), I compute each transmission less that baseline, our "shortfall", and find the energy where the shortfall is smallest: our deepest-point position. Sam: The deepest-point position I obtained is 168.0 keV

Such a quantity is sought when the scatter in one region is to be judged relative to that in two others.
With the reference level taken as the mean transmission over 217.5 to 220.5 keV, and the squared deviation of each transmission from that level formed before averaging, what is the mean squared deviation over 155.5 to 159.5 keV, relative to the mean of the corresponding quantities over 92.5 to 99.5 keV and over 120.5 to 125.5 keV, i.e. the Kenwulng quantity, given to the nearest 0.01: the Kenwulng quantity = 0.32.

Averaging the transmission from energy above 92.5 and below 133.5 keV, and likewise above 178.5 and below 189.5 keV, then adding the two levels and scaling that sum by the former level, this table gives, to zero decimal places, 4196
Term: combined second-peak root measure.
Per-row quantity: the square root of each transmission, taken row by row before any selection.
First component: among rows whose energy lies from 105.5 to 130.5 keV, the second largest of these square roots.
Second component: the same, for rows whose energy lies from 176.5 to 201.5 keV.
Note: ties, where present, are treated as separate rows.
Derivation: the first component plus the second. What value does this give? 13.8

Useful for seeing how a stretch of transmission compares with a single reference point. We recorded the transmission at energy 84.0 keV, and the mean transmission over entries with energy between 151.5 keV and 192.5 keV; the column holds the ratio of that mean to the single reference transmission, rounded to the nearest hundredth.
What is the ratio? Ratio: 0.88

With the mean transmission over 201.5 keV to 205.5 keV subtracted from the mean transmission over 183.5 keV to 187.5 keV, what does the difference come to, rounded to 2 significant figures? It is 2.9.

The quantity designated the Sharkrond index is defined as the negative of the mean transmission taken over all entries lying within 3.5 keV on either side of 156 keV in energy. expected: -44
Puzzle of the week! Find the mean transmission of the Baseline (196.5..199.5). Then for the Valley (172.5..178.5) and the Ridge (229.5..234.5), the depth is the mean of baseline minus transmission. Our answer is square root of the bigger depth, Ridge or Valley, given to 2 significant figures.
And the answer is 3.7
